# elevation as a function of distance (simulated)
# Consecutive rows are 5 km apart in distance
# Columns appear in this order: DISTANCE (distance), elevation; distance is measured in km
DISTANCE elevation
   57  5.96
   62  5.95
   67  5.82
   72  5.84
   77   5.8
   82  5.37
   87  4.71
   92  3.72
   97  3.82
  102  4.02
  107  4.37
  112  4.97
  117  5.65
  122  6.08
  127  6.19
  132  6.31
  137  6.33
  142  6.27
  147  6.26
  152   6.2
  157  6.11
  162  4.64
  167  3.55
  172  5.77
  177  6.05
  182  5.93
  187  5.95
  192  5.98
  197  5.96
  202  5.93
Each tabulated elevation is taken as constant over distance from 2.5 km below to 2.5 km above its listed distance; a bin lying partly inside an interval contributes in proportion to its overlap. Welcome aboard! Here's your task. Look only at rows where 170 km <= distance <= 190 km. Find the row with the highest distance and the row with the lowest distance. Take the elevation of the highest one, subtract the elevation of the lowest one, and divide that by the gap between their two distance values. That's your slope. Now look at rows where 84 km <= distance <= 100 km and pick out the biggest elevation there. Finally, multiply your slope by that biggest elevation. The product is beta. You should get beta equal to 0.06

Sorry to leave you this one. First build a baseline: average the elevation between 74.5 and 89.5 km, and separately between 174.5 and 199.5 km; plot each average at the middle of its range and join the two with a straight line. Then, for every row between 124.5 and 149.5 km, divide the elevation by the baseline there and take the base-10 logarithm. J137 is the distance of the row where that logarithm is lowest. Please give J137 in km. 147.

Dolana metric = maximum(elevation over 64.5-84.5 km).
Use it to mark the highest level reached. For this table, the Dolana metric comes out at 5.84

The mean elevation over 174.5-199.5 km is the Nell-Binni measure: 6.0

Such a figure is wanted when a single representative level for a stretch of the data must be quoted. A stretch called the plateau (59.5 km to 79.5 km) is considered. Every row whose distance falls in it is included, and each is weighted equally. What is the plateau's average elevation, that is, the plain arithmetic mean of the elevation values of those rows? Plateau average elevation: 5.85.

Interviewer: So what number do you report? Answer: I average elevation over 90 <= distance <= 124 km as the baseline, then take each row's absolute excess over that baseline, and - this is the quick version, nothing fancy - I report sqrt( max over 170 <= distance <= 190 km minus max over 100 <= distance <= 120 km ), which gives 0.63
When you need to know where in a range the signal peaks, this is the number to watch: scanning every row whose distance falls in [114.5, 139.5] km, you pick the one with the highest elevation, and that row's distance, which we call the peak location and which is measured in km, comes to 137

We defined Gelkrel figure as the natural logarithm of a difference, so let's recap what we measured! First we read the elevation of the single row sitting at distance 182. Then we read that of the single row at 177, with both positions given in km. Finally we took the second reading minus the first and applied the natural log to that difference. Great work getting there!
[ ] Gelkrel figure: -2.1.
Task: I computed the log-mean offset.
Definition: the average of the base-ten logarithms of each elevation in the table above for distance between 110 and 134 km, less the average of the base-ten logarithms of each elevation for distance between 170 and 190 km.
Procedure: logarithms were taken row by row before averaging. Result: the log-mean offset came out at -0.008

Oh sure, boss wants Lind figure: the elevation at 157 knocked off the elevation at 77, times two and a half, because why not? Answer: -0.8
